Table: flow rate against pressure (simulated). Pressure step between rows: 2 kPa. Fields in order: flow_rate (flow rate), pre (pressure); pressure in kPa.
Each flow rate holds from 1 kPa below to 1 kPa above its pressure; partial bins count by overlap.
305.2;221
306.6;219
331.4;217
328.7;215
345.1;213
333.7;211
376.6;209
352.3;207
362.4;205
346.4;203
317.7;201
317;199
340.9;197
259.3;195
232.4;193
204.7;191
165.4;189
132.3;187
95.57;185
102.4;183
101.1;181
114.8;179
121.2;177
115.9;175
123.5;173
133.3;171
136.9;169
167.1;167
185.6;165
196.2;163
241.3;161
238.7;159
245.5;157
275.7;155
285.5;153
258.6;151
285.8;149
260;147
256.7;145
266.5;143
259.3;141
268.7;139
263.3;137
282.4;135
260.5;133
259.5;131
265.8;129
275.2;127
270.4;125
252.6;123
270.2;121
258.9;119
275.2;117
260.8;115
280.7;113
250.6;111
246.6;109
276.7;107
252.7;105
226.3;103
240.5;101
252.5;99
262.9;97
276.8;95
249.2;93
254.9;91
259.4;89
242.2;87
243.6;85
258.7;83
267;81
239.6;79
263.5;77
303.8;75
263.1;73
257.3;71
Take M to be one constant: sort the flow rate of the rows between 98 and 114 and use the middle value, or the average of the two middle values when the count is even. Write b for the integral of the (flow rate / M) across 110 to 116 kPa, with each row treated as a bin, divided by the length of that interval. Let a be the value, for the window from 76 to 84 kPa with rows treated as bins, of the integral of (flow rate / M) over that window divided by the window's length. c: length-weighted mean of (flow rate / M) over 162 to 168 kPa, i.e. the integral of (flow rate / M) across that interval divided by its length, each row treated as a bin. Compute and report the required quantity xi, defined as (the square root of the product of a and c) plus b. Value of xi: 1.91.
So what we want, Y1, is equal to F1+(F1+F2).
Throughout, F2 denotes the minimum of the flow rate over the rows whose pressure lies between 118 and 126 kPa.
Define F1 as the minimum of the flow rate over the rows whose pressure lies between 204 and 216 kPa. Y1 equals 910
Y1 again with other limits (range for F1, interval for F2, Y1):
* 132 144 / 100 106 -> 745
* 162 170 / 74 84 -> 513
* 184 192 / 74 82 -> 431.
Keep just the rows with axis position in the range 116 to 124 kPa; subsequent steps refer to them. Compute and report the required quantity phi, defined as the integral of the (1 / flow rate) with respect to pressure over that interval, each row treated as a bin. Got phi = 0.0303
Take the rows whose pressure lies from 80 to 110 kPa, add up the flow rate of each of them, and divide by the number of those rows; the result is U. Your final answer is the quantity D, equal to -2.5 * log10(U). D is -6.01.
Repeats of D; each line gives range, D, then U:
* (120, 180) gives -5.89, 228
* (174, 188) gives -5.12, 112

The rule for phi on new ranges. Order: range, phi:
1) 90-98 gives 0.0307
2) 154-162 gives 0.0321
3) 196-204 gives 0.0242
